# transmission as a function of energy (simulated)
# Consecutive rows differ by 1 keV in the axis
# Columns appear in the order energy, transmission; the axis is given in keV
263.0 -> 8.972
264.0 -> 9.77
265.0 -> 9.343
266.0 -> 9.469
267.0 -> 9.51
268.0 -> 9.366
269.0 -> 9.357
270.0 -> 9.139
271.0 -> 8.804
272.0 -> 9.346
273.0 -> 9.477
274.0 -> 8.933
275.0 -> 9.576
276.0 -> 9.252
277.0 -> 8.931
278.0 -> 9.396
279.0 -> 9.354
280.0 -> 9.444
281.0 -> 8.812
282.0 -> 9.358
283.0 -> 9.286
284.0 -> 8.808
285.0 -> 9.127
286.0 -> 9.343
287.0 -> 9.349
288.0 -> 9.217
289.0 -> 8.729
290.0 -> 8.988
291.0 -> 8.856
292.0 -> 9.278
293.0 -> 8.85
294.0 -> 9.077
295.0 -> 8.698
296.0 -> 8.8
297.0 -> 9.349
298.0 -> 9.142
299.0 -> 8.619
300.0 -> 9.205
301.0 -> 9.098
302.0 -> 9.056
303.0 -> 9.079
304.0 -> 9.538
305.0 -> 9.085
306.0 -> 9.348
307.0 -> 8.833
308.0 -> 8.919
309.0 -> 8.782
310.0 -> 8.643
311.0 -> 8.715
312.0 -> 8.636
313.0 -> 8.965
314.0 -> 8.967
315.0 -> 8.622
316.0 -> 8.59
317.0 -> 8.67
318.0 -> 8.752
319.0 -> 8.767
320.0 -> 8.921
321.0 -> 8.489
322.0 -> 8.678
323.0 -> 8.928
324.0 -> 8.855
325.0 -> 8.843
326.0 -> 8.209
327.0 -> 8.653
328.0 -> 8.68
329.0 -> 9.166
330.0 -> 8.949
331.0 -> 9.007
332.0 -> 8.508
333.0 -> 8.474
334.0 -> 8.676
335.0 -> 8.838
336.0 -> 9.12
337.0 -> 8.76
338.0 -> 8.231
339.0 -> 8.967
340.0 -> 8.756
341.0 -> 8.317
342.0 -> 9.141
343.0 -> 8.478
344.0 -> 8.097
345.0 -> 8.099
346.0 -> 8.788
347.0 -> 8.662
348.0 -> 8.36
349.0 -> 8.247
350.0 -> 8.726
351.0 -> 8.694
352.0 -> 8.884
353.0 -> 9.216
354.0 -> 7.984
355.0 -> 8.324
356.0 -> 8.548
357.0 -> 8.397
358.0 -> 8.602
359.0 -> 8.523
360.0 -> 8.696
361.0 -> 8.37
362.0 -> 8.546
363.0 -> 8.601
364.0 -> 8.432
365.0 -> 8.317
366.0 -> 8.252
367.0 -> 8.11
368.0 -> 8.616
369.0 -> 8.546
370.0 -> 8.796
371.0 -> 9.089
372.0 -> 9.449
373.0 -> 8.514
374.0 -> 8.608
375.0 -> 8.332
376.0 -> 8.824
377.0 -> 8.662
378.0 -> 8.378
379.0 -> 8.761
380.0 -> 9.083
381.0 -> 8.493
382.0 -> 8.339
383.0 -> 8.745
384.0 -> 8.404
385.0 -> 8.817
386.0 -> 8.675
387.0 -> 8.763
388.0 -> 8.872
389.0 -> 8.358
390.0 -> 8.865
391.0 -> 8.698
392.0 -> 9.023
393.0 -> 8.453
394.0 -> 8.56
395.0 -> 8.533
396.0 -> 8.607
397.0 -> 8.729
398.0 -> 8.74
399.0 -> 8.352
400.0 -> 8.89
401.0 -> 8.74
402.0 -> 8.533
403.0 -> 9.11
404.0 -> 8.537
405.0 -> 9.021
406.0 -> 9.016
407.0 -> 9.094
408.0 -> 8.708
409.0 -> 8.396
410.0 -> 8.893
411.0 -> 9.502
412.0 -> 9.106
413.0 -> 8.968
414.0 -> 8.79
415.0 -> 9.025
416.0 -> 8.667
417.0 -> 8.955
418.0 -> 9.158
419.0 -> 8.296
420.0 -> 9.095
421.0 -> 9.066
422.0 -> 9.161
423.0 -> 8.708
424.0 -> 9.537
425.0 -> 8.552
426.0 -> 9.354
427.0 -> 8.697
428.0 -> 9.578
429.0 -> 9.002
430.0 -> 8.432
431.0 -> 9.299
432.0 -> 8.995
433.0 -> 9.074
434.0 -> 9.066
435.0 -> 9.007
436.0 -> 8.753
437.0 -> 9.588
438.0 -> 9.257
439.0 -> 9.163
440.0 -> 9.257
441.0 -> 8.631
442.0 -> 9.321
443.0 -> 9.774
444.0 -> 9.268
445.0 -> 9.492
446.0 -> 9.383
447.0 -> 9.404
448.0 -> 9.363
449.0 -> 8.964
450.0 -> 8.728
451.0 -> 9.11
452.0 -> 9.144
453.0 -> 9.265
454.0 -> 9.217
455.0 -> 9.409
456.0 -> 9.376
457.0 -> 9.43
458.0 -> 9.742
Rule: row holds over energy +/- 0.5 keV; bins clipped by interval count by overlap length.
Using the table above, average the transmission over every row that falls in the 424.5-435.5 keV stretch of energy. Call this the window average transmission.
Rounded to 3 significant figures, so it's 9.01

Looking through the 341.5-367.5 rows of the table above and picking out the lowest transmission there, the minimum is 7.984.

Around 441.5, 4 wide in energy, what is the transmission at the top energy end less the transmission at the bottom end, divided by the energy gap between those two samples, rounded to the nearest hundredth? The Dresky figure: 0.17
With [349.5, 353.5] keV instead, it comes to 0.16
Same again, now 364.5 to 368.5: 0.10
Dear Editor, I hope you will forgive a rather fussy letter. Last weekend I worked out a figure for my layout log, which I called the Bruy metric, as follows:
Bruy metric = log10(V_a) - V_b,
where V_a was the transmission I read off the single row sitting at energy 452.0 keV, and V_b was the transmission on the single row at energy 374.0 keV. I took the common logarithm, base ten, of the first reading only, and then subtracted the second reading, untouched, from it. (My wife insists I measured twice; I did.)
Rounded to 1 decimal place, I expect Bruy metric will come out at -7.6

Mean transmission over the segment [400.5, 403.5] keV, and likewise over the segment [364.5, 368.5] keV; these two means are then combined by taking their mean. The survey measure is 8.56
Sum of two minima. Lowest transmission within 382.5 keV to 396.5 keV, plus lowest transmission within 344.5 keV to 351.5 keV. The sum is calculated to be 16.5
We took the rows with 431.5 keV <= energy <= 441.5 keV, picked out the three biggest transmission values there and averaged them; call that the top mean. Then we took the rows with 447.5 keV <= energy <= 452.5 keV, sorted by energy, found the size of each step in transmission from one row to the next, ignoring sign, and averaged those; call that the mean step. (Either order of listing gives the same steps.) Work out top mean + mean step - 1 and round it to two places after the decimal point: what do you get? 8.63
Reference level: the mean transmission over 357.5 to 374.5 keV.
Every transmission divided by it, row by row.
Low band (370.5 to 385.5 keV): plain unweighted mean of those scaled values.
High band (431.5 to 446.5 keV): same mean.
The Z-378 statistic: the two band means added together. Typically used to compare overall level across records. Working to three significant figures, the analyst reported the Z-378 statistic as 2.08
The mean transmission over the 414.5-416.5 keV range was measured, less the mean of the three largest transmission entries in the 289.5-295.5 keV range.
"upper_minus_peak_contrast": -0.27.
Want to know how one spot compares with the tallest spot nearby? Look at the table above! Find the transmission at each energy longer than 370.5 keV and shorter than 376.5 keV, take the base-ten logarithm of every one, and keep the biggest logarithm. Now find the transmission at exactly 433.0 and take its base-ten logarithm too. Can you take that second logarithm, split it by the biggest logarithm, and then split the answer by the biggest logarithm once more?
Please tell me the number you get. 1.01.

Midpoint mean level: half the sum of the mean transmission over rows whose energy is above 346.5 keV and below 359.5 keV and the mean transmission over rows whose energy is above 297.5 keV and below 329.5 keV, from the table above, 8.70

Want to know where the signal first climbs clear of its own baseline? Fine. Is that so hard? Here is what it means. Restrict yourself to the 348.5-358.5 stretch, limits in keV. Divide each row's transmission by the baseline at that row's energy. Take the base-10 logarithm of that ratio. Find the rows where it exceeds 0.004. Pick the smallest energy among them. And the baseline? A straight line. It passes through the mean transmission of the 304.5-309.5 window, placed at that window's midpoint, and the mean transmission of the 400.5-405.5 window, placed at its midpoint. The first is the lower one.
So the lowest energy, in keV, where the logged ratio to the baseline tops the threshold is 353.0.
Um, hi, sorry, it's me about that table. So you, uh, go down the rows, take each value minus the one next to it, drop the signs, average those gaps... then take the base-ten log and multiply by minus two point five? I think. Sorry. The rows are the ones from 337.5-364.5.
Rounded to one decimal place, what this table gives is 1.2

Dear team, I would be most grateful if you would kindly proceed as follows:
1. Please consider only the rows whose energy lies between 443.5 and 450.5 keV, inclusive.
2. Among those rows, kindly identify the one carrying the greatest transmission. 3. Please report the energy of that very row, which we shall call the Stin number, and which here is 445.0 keV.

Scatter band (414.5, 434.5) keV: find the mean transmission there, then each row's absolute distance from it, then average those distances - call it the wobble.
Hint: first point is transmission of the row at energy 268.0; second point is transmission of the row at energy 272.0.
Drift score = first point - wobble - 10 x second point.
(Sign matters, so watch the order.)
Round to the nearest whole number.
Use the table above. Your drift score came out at -84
